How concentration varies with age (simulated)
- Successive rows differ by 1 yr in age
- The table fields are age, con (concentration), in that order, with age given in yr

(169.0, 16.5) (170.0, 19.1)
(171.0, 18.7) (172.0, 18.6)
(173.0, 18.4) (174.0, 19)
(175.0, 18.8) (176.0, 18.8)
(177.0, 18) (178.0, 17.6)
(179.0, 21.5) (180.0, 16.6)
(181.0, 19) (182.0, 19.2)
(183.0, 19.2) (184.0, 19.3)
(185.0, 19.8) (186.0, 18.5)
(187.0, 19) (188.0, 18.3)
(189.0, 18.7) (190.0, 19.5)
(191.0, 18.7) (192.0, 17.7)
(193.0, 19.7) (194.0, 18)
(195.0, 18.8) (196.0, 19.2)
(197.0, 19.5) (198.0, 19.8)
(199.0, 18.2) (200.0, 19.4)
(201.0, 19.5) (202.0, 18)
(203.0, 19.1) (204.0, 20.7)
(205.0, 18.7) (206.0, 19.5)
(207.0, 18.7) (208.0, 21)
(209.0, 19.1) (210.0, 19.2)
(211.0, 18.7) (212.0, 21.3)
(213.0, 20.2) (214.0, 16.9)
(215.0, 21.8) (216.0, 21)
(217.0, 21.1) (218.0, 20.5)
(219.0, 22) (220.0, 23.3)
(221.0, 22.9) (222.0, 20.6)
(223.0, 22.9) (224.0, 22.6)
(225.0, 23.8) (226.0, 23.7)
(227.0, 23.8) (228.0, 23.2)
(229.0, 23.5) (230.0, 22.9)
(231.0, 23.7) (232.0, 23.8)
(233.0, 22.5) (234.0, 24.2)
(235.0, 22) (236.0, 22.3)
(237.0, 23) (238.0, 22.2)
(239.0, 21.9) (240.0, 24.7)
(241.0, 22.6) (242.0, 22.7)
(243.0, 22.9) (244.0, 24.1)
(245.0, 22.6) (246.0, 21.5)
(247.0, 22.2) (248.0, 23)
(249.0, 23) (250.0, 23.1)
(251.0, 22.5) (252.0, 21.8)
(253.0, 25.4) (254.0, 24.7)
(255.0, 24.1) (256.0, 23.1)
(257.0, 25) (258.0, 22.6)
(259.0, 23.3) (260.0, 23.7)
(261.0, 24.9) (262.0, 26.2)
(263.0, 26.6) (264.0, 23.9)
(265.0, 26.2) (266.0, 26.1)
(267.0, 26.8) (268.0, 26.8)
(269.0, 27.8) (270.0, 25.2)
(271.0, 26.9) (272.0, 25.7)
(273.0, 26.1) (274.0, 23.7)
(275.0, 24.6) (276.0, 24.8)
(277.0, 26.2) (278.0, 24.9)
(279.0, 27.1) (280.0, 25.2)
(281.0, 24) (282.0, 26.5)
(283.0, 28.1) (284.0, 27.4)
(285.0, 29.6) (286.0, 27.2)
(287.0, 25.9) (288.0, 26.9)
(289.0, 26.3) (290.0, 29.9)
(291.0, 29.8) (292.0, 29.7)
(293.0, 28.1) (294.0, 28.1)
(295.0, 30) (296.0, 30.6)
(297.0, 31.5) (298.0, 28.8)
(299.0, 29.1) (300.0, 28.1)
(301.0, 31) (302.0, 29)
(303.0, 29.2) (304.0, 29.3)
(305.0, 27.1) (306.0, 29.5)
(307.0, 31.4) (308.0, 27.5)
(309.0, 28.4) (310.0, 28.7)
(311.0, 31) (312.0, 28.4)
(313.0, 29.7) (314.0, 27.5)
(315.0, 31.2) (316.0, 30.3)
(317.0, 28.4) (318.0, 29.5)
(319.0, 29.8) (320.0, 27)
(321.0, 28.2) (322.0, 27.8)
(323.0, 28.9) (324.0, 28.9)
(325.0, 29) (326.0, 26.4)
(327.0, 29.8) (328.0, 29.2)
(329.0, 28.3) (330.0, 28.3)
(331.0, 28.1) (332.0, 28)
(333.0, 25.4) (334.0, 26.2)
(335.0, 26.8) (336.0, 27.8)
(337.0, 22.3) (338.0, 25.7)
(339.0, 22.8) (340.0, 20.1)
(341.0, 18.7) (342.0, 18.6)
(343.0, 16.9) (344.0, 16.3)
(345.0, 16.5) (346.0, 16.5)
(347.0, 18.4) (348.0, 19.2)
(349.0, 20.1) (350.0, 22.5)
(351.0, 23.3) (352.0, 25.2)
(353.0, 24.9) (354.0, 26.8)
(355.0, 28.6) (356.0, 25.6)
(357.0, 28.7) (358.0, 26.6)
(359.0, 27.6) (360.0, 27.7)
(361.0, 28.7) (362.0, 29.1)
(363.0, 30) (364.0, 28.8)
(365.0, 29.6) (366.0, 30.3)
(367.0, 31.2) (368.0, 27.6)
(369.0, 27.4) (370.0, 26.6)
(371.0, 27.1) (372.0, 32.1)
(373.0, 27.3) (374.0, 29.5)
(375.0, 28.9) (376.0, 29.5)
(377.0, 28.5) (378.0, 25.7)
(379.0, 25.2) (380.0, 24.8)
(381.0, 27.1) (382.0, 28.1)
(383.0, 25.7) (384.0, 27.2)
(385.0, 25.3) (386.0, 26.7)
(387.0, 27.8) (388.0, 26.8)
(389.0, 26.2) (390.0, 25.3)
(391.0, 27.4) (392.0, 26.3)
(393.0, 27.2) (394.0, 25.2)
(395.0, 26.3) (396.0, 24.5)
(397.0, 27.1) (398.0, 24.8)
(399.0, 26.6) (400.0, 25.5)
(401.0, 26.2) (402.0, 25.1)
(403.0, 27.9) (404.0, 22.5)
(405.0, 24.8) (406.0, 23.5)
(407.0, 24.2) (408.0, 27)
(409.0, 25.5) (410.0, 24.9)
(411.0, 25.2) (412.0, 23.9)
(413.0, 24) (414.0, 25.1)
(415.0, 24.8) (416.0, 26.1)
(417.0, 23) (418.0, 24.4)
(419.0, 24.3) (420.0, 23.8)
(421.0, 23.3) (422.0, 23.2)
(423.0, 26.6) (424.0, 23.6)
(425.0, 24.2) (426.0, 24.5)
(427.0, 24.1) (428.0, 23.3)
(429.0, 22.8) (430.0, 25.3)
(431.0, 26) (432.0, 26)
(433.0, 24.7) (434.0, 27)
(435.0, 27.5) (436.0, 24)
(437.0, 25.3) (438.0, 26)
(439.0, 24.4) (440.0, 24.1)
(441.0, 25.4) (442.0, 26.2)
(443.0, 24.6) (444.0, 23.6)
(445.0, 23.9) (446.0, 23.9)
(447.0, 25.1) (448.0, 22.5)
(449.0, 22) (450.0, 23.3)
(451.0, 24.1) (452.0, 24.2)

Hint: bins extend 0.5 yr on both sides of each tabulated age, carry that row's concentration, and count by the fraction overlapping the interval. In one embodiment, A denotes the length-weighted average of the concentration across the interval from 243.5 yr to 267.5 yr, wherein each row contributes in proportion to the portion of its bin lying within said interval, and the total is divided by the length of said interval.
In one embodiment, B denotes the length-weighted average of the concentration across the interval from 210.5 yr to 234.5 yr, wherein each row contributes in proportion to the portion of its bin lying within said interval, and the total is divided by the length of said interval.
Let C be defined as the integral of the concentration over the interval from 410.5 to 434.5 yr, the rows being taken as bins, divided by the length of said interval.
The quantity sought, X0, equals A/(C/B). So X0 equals 22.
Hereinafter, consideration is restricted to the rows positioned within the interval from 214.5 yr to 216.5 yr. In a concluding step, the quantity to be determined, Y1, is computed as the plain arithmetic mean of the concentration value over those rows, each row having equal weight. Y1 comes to 21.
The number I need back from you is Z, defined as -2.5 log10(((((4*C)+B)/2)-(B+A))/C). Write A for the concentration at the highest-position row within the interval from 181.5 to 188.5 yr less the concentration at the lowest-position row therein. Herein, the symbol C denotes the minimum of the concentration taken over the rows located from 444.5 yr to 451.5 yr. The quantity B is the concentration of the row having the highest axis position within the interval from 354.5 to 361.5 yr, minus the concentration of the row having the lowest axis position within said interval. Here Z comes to -0.77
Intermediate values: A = -0.9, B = 0.1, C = 22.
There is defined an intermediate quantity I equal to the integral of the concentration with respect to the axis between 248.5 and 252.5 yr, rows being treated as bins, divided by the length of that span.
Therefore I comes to 22.6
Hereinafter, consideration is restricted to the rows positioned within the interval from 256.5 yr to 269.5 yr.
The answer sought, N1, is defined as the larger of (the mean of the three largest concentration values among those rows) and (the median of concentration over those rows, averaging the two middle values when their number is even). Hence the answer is 27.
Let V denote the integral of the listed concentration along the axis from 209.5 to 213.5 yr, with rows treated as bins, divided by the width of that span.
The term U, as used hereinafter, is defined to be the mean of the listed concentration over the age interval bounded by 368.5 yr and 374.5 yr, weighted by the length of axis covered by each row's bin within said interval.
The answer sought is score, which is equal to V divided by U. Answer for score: 0.70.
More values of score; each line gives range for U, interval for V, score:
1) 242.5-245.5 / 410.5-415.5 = 1.06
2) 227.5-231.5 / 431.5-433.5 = 1.09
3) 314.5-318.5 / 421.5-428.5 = 0.81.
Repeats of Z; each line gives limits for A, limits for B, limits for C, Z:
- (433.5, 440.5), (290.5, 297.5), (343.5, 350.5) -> -0.82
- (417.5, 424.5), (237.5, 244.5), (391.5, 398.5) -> -0.75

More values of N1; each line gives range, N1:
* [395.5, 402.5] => 27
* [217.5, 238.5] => 24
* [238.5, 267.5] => 27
